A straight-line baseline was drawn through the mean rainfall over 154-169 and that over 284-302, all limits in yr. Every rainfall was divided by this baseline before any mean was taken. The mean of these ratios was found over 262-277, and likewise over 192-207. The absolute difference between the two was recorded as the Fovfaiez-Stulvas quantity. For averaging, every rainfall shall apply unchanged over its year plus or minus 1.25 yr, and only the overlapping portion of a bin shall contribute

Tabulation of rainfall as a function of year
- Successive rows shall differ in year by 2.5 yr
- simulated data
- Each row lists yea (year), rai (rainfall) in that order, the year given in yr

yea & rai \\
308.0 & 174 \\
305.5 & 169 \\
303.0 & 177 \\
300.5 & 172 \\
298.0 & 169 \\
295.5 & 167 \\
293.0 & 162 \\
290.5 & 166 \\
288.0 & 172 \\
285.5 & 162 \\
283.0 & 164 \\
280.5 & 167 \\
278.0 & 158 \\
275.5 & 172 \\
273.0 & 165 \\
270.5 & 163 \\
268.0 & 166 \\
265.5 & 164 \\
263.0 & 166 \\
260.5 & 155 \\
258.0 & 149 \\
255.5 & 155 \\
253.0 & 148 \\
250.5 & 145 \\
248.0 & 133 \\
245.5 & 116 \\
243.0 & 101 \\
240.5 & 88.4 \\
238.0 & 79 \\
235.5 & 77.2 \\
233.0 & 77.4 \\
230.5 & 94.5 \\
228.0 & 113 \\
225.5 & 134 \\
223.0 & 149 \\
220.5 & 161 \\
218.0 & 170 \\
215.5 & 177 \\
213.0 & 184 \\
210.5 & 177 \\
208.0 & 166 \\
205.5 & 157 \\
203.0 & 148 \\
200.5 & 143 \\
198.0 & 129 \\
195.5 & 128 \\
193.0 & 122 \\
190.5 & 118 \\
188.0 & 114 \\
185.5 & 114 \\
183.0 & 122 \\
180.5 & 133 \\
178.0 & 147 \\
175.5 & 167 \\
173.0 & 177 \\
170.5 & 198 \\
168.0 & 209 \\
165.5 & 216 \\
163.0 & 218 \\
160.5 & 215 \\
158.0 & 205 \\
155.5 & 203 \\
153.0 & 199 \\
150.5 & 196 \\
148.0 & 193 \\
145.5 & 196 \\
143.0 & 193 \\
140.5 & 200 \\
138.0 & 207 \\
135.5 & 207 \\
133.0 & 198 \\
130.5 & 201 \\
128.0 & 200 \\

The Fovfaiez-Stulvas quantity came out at 0.25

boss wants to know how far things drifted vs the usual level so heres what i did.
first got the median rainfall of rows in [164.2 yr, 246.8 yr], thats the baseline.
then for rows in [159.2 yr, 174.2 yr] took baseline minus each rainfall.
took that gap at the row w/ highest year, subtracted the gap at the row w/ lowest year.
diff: 38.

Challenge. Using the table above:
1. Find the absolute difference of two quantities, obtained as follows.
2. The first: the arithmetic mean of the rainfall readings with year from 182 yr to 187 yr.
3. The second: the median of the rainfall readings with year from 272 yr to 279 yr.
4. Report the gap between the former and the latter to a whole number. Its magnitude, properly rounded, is 47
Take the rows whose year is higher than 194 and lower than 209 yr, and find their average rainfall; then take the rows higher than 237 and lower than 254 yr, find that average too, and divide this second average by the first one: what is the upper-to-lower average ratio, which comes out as 0.80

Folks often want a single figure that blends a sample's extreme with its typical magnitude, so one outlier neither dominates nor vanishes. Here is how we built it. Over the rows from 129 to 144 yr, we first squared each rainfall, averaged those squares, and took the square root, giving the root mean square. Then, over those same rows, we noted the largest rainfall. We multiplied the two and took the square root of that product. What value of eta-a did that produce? 204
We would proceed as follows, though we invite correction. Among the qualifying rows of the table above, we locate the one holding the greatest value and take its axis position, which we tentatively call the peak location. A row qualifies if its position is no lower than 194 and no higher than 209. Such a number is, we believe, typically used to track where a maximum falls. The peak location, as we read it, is 208.0 yr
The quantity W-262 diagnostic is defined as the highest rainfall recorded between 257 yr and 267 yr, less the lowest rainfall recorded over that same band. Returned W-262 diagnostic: 17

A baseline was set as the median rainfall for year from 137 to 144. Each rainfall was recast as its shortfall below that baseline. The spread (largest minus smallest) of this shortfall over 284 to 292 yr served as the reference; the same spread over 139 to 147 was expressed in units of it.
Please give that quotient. 0.70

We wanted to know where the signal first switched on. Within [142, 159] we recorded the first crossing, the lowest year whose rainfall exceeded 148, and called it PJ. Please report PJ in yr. 143.0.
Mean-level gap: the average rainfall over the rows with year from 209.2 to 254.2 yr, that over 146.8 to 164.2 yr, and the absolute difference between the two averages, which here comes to 75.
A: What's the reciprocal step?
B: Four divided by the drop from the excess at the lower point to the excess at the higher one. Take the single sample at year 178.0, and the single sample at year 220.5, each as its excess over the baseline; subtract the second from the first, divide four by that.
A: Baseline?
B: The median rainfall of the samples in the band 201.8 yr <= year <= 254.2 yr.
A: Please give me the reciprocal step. -0.29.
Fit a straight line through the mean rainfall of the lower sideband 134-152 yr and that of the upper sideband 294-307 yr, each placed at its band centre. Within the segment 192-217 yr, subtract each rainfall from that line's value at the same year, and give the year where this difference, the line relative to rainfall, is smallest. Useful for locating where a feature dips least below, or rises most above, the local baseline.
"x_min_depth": 213.0 yr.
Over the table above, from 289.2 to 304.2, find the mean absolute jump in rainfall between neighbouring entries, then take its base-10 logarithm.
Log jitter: 0.58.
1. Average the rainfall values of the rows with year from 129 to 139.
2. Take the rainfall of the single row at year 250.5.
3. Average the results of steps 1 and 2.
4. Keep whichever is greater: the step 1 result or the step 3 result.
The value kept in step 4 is 203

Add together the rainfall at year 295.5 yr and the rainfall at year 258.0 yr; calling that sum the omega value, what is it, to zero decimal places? 316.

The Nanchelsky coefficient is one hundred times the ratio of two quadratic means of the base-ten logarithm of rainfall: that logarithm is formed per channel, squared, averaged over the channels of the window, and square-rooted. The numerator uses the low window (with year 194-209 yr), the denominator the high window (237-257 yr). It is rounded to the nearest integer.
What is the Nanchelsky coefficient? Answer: 104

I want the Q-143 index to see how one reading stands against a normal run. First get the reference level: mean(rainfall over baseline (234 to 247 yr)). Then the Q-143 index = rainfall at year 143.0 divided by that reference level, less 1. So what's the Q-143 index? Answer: 1.1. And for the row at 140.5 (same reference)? 1.2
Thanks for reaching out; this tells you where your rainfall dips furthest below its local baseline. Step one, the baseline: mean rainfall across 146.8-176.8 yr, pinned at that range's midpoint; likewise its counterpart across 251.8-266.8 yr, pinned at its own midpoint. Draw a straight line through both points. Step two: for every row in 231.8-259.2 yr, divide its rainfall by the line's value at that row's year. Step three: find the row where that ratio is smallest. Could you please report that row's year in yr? 233.0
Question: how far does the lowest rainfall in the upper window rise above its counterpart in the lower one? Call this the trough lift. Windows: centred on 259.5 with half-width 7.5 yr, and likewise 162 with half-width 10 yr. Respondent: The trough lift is -50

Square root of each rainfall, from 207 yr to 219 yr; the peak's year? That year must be 213.0 yr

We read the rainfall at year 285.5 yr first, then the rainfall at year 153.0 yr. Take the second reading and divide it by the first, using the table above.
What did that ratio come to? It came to 1.23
